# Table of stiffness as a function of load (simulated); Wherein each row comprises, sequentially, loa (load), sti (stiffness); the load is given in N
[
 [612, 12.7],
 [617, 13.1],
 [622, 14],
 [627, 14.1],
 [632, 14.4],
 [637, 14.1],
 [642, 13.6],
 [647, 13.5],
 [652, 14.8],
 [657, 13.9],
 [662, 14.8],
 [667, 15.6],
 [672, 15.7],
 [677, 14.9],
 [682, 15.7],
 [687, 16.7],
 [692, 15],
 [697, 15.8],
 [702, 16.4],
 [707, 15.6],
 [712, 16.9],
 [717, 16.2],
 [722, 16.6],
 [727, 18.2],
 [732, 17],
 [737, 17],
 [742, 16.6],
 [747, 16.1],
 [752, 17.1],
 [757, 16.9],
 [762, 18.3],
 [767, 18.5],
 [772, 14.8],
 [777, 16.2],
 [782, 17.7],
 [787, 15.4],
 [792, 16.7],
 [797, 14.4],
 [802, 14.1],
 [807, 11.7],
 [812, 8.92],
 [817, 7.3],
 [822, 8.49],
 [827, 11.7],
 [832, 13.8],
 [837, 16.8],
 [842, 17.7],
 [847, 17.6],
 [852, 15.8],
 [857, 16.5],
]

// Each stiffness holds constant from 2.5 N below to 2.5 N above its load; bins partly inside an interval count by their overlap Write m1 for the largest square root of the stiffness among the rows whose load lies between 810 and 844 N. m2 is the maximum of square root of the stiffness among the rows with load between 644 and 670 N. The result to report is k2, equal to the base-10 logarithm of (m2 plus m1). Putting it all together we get 0.912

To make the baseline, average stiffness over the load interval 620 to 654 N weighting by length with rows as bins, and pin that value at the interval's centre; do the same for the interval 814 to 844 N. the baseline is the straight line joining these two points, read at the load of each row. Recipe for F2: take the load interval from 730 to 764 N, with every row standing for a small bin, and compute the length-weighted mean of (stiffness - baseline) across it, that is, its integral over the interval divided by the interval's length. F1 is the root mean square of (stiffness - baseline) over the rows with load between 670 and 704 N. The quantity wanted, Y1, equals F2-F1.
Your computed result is 2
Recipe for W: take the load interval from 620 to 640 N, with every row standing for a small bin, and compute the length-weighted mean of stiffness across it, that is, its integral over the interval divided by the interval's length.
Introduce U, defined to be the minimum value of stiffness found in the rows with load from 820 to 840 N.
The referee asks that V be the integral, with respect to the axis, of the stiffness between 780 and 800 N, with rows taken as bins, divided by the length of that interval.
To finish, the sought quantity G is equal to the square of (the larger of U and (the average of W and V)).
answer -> 227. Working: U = 8.49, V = 16.0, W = 14.1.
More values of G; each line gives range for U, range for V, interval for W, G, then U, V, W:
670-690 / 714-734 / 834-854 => 288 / 14.9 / 17.0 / 16.9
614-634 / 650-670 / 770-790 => 238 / 13.1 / 14.8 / 16.1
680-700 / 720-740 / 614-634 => 241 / 15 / 17.2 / 13.9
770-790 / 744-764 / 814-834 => 219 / 14.8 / 17.1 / 10.2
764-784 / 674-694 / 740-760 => 261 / 14.8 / 15.6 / 16.7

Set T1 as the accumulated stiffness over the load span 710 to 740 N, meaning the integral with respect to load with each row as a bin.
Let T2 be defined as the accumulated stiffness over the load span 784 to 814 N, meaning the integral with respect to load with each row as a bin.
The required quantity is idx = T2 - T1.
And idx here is -99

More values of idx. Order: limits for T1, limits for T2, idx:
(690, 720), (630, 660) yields -59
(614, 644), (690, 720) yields 64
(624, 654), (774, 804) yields 51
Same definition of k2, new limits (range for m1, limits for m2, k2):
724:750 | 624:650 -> 0.906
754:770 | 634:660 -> 0.911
